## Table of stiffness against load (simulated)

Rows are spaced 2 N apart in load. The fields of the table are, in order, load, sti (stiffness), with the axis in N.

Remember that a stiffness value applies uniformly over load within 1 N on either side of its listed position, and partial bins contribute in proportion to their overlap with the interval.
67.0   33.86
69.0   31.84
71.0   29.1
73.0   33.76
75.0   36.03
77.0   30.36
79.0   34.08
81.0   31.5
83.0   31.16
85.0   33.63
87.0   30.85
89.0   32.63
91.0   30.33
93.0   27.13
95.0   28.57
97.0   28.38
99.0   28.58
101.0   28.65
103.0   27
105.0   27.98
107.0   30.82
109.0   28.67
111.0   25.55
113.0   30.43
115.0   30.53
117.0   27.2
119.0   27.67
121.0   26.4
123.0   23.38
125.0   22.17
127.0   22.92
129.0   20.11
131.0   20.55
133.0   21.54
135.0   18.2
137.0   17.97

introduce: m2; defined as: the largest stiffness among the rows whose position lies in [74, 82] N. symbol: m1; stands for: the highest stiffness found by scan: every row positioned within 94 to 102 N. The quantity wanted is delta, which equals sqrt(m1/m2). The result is 0.89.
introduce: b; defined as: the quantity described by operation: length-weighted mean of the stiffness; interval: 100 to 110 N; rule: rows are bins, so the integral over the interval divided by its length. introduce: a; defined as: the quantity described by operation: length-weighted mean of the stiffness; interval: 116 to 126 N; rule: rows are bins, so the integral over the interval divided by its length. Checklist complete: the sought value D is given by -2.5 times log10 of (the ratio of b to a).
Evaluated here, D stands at -0.13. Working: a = 25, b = 28.6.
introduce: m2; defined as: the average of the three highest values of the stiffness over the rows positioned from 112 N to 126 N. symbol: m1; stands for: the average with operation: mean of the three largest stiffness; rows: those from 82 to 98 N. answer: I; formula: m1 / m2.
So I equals 1.1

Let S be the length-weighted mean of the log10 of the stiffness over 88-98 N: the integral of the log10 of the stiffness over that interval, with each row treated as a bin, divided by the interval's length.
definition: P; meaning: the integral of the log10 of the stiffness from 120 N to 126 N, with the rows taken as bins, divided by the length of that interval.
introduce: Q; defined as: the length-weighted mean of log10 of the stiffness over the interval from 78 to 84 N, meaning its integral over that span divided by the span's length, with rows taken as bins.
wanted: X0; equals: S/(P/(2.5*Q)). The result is 4.0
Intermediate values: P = 1.38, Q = 1.51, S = 1.47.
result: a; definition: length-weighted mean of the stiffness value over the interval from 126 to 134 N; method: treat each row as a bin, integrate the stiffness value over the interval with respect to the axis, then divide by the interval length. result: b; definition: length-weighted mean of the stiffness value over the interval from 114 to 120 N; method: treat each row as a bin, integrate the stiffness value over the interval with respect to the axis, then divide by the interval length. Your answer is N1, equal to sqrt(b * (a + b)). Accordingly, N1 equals 38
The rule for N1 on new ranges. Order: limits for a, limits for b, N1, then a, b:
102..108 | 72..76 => 47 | 29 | 34.9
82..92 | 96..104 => 41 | 32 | 28.2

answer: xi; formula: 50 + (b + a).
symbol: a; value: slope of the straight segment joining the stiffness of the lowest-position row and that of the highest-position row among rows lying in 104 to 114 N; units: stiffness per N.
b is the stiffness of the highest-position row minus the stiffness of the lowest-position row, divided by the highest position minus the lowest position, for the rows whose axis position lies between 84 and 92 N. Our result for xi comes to 49.8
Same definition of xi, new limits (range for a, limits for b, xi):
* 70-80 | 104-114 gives 50.9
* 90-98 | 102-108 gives 50.6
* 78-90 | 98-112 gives 49.6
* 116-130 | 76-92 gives 49.4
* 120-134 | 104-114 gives 49.9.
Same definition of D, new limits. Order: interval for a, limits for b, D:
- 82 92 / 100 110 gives 0.11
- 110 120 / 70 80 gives -0.16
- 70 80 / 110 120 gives 0.16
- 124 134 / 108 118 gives -0.31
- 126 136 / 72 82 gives -0.51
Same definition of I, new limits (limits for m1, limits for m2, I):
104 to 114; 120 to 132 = 1.2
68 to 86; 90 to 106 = 1.2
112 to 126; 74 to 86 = 0.9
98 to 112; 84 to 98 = 0.9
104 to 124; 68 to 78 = 0.9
